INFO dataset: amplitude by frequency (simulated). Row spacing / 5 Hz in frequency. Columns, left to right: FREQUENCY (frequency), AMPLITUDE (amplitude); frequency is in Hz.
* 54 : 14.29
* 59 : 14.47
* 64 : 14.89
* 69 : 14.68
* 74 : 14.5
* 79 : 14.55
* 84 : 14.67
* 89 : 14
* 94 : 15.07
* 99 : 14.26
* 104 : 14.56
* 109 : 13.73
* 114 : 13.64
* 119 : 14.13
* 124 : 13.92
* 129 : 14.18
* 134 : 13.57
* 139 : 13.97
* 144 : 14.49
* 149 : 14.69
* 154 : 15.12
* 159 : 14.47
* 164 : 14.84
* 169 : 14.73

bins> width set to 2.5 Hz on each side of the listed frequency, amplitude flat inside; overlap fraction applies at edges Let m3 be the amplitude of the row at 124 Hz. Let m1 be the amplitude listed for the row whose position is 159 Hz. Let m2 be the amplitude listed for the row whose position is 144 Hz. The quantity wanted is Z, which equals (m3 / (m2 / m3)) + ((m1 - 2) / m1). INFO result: 14.2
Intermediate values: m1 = 14.47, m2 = 14.49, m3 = 13.92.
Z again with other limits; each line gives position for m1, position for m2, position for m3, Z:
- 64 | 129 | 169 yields 16.2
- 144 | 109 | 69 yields 16.6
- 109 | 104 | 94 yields 16.5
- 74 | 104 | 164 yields 16.0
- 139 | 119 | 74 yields 15.7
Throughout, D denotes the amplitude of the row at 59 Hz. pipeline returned 14.47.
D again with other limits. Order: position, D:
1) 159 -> 14.47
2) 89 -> 14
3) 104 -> 14.56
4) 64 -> 14.89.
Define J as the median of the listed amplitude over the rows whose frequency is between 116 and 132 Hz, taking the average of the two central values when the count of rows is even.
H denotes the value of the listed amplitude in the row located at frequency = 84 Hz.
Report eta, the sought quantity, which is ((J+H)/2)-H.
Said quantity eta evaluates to -0.27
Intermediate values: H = 14.67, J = 14.1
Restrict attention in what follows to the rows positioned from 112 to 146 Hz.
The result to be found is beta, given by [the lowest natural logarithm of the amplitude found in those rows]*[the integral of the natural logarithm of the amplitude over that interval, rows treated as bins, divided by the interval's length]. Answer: 6.88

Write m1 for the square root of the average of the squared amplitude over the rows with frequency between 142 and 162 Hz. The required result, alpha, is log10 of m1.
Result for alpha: 1.167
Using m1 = 14.7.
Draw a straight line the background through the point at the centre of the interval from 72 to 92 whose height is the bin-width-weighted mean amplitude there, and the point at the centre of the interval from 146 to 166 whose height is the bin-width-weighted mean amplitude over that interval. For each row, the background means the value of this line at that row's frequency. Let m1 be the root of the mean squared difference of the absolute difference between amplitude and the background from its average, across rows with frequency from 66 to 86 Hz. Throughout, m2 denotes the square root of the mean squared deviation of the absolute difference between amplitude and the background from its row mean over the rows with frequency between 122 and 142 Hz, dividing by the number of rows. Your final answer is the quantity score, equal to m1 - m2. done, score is -0.15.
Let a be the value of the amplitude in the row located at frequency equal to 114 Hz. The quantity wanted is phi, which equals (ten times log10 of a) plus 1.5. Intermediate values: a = 13.64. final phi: 12.8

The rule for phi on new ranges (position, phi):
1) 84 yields 13.2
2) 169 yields 13.2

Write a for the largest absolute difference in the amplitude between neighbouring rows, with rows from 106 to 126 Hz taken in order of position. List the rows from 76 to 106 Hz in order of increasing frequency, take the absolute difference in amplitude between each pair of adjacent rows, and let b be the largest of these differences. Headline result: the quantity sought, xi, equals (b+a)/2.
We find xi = 0.780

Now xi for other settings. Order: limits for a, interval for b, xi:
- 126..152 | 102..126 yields 0.720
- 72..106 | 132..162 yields 0.860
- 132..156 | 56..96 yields 0.795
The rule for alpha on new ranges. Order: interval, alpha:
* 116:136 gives 1.145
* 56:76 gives 1.165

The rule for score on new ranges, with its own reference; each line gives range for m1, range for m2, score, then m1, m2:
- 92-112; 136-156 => 0.06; 0.31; 0.25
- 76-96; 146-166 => 0.04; 0.18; 0.15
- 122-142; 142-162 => 0.11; 0.23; 0.12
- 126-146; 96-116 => -0.06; 0.32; 0.39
